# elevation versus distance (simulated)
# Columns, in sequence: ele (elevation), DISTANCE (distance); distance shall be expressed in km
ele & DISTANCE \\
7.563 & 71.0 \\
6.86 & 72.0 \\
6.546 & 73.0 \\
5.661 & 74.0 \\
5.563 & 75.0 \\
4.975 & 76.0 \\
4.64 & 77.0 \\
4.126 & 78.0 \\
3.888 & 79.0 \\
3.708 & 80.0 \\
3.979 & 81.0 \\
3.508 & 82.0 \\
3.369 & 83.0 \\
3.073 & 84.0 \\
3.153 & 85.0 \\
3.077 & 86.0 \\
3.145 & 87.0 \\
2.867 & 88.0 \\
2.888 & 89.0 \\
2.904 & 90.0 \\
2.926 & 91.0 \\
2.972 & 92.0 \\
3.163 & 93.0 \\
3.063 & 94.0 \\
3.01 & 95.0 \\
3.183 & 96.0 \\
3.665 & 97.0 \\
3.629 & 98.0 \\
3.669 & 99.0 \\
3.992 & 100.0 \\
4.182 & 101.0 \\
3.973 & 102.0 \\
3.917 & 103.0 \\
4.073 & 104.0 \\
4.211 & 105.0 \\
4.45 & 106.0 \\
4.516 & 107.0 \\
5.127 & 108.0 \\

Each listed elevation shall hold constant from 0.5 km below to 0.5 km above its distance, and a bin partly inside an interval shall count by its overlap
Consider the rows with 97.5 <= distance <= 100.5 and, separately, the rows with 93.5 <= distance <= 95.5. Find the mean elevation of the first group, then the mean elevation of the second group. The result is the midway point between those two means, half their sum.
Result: 3.40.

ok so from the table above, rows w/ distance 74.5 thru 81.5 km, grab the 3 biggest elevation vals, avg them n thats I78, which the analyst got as 5.1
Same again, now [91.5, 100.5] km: 3.8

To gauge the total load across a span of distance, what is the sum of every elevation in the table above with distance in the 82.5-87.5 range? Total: 15.8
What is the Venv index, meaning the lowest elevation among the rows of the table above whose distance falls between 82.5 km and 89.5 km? 2.867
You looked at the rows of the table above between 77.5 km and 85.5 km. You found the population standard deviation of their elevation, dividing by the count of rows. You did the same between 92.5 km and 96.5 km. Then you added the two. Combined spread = 0.43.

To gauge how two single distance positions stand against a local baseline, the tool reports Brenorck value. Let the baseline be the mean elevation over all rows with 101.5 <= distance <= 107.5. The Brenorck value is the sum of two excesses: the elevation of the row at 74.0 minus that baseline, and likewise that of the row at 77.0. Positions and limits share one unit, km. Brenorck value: 1.9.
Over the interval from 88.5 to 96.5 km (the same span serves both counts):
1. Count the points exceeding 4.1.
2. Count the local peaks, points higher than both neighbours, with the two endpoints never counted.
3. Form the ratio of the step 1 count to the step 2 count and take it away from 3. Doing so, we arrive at 3.0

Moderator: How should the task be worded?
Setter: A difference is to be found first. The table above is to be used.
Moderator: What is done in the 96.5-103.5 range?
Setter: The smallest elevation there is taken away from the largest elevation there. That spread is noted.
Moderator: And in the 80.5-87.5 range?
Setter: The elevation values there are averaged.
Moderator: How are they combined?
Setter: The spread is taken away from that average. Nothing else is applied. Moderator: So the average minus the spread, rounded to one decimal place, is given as 2.8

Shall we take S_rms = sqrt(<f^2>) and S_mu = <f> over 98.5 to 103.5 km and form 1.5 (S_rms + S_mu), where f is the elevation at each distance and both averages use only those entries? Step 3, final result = 11.8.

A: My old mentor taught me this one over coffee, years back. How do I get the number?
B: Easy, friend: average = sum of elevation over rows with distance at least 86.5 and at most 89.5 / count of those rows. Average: 3.0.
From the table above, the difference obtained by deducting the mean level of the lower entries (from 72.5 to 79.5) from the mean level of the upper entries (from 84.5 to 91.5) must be -2.1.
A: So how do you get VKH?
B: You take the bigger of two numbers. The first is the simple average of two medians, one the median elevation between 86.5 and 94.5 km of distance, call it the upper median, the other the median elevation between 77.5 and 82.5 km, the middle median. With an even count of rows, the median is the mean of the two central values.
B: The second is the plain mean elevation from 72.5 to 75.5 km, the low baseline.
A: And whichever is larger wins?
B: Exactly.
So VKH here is 5.9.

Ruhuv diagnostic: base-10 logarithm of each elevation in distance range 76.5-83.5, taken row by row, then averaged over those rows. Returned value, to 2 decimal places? 0.59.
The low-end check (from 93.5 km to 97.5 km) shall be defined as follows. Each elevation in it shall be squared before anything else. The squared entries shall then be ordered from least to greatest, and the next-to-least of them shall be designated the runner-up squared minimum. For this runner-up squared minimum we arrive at 9.4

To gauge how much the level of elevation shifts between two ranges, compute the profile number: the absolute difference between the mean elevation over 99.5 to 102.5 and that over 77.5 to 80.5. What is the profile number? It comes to 0.14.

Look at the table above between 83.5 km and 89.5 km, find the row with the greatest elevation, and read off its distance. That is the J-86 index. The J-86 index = 85.0 km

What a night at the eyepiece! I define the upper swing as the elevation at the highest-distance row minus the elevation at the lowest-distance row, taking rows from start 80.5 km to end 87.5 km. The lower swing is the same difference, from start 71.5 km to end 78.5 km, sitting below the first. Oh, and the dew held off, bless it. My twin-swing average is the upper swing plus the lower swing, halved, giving -1.8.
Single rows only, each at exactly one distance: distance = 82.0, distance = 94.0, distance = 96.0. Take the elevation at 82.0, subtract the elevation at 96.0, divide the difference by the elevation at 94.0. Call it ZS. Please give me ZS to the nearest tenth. 0.1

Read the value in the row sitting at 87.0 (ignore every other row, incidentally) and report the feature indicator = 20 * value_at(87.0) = 63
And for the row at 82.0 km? 70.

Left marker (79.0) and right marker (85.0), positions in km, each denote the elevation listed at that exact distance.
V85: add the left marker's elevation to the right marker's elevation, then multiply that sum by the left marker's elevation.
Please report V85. 27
